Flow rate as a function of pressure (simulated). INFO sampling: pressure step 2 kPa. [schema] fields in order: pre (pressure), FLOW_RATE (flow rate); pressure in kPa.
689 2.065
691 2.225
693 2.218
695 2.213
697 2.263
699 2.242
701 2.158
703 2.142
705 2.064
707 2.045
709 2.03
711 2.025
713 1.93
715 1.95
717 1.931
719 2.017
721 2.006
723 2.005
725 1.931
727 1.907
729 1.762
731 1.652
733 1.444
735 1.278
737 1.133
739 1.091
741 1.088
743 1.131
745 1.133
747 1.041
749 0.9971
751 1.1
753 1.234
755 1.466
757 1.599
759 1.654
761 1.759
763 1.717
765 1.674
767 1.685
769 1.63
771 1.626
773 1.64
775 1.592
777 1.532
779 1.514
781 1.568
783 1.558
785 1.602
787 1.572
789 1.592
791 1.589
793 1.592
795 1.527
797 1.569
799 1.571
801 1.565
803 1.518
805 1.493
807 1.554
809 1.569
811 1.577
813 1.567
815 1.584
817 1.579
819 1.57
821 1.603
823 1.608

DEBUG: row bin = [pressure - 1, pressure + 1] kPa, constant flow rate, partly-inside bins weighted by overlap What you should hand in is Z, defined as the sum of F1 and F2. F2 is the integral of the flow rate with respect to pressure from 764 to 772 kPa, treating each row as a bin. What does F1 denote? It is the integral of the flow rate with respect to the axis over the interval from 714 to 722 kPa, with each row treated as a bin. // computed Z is 29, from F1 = 16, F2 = 13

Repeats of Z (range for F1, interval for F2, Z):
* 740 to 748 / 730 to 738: 20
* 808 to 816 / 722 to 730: 28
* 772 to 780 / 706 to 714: 29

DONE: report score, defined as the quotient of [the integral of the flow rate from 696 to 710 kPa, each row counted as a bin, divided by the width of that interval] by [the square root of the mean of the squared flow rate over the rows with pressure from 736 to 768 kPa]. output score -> 1.56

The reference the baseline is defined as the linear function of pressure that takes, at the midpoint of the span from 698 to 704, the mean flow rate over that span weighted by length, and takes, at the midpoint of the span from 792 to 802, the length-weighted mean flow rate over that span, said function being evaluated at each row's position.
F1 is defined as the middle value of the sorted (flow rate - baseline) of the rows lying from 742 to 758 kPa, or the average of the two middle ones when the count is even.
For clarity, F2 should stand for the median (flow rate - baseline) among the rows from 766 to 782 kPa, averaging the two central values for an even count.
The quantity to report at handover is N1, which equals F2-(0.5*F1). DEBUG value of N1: 0.3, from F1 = -0.76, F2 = -0.11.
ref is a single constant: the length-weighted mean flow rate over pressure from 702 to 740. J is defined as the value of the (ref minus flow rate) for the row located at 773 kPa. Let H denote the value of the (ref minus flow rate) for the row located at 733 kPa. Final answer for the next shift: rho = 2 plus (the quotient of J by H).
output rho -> 2.5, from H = 0.4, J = 0.17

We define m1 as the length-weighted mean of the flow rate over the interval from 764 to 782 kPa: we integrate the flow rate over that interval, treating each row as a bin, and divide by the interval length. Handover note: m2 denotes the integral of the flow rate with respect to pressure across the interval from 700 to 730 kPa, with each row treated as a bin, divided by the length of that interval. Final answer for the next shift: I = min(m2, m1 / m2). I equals 0.81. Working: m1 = 1.6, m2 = 1.99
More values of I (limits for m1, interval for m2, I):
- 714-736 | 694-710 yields 0.84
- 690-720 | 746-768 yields 1.45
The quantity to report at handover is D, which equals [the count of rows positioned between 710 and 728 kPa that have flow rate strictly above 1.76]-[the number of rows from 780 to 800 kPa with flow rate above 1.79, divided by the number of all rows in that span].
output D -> 9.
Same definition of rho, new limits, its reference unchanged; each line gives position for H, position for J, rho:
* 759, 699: -0.8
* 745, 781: 2.4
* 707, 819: 1.0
